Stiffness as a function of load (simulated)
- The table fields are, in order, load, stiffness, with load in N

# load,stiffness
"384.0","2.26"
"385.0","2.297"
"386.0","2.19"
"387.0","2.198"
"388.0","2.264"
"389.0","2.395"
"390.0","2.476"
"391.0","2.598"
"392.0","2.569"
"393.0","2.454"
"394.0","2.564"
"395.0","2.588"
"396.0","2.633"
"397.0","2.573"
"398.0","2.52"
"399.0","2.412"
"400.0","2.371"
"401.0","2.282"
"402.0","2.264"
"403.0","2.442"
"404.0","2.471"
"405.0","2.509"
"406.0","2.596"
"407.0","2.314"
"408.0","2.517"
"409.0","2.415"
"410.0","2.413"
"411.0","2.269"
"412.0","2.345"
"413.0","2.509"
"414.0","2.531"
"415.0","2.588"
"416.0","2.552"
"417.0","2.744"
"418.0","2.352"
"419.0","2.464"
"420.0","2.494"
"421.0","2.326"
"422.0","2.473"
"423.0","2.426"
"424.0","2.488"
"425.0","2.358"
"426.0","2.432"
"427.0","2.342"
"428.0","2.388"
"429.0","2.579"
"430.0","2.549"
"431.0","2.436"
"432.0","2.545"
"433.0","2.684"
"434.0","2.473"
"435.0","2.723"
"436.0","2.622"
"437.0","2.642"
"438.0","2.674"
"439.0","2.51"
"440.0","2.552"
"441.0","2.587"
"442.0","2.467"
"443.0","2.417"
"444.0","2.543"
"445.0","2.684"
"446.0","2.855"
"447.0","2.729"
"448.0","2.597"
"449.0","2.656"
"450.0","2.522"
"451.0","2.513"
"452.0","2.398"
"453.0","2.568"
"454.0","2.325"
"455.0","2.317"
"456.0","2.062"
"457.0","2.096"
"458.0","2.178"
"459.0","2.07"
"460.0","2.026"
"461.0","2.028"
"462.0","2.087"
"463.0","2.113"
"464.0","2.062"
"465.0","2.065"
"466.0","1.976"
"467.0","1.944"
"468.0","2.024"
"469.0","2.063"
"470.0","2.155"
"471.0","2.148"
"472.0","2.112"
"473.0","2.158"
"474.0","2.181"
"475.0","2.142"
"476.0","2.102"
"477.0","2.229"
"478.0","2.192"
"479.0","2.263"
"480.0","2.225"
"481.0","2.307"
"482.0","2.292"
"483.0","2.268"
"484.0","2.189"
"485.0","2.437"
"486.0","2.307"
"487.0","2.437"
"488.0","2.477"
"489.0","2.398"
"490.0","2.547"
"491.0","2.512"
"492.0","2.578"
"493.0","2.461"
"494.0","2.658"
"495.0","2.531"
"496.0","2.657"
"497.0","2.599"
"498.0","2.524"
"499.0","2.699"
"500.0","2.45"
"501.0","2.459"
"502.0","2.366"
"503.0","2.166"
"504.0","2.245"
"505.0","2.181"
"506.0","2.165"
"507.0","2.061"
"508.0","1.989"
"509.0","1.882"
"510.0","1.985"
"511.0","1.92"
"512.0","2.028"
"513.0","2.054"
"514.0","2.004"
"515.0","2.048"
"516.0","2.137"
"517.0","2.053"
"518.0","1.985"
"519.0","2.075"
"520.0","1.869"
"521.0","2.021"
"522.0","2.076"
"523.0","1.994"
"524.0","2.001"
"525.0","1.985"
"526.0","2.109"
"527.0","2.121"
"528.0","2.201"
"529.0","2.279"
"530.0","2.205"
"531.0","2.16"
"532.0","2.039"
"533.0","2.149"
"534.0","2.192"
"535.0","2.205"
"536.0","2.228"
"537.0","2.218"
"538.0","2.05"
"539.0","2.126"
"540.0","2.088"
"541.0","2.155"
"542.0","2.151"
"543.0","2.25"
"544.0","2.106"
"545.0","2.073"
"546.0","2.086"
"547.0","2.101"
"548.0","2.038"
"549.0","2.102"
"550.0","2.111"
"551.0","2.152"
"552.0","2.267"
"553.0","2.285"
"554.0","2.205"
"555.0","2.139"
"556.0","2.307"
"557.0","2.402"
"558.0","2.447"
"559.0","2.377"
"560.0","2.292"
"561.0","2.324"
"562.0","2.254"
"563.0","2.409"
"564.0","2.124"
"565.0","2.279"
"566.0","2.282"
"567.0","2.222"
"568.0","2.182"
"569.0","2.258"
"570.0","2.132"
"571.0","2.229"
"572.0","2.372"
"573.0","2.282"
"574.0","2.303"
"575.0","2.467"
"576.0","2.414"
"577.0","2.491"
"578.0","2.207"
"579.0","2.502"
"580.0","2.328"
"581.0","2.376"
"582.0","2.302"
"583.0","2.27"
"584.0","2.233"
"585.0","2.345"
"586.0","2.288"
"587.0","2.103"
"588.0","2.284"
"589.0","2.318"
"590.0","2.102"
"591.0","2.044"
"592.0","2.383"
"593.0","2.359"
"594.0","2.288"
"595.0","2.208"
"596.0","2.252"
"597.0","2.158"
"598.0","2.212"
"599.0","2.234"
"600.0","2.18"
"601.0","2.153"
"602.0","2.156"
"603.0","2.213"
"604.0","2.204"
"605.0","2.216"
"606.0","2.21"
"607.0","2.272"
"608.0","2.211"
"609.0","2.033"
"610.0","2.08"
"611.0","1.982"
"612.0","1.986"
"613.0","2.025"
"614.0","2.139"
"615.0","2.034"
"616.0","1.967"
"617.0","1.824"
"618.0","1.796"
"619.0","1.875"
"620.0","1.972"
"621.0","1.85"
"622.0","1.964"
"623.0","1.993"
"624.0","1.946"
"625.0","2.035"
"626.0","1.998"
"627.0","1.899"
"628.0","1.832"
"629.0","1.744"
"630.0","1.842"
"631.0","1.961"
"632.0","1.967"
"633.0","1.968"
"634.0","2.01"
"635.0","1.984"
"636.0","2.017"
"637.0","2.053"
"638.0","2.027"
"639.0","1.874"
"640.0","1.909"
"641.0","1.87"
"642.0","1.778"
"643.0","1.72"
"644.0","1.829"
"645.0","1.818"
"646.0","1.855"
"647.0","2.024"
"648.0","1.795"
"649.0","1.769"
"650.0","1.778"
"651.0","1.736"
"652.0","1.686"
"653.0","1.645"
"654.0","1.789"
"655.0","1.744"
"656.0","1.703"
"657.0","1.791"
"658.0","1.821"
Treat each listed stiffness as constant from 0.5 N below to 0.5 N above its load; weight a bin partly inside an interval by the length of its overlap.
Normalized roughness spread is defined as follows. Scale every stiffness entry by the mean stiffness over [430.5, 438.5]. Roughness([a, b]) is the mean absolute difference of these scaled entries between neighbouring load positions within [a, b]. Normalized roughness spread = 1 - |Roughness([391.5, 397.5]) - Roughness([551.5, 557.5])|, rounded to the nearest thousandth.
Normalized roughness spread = 0.994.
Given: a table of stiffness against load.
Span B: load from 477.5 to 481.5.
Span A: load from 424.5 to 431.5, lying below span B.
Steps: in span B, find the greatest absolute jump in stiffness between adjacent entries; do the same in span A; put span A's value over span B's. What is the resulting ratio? 2.3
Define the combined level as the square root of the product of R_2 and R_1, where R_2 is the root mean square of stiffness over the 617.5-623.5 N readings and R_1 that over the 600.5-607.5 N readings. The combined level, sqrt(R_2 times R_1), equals 2.1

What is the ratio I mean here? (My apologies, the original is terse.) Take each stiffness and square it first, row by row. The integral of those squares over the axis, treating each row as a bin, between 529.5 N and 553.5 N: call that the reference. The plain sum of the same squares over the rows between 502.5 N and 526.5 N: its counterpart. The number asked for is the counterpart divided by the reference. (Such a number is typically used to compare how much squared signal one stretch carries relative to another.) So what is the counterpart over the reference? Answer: 0.91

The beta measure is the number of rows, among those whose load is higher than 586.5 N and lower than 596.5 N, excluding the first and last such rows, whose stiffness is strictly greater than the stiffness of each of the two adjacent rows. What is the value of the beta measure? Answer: 2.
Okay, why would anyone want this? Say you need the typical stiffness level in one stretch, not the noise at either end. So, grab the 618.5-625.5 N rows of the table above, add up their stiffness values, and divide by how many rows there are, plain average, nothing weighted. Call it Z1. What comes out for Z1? 1.95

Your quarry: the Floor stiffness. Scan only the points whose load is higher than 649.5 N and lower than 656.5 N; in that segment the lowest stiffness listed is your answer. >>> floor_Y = 1.645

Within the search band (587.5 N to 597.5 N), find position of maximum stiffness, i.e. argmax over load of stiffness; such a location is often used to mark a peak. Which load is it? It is 592.0 N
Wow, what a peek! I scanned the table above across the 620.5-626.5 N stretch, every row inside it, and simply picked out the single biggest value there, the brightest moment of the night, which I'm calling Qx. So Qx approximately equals 2.035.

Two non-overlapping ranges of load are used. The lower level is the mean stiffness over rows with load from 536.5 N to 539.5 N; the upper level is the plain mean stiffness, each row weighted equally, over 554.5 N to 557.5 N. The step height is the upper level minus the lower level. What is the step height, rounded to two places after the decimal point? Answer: 0.15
